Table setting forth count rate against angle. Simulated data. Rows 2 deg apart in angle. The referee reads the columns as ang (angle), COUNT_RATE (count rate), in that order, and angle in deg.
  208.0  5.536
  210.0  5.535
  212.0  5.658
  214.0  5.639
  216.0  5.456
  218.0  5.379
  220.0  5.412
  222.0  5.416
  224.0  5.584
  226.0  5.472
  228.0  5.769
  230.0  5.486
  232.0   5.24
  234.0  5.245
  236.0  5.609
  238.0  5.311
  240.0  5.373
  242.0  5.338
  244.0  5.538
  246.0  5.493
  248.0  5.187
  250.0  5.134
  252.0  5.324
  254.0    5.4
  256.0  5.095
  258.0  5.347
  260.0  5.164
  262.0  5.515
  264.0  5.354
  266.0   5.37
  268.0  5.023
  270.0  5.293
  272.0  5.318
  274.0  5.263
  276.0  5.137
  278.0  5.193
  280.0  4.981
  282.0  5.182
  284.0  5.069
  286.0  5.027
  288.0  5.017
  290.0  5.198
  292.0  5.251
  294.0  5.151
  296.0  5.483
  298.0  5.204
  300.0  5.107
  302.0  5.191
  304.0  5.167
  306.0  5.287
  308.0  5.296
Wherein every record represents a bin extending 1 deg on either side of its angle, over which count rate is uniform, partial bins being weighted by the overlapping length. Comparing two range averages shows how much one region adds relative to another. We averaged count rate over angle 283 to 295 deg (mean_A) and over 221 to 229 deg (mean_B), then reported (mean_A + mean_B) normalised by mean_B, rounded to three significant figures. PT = 1.92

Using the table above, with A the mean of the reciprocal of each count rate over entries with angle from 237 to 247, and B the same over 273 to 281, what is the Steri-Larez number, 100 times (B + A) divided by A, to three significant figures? 205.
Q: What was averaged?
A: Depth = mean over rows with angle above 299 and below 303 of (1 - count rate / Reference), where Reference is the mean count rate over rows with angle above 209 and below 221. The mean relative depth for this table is 0.066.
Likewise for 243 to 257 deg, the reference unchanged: 0.037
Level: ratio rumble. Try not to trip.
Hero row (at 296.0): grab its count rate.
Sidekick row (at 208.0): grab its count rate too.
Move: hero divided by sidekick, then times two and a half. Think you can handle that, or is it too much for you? 2.48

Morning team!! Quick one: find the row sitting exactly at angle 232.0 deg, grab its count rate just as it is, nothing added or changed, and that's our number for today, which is 5.24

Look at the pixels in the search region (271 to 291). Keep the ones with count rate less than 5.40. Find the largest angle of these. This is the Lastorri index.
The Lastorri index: 290.0 deg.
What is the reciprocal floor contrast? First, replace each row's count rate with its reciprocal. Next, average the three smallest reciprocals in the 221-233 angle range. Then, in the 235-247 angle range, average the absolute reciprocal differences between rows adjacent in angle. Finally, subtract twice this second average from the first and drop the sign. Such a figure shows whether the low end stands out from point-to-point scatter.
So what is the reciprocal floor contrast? 0.170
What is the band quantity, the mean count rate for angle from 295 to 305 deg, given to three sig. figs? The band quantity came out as 5.23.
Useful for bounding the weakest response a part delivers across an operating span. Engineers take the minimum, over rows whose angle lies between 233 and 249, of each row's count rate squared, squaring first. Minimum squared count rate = 26.9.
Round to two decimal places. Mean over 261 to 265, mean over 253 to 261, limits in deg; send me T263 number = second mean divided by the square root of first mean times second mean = 0.98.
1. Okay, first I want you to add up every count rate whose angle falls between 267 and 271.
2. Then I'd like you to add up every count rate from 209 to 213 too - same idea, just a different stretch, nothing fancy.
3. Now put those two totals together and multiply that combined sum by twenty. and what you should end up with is 430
